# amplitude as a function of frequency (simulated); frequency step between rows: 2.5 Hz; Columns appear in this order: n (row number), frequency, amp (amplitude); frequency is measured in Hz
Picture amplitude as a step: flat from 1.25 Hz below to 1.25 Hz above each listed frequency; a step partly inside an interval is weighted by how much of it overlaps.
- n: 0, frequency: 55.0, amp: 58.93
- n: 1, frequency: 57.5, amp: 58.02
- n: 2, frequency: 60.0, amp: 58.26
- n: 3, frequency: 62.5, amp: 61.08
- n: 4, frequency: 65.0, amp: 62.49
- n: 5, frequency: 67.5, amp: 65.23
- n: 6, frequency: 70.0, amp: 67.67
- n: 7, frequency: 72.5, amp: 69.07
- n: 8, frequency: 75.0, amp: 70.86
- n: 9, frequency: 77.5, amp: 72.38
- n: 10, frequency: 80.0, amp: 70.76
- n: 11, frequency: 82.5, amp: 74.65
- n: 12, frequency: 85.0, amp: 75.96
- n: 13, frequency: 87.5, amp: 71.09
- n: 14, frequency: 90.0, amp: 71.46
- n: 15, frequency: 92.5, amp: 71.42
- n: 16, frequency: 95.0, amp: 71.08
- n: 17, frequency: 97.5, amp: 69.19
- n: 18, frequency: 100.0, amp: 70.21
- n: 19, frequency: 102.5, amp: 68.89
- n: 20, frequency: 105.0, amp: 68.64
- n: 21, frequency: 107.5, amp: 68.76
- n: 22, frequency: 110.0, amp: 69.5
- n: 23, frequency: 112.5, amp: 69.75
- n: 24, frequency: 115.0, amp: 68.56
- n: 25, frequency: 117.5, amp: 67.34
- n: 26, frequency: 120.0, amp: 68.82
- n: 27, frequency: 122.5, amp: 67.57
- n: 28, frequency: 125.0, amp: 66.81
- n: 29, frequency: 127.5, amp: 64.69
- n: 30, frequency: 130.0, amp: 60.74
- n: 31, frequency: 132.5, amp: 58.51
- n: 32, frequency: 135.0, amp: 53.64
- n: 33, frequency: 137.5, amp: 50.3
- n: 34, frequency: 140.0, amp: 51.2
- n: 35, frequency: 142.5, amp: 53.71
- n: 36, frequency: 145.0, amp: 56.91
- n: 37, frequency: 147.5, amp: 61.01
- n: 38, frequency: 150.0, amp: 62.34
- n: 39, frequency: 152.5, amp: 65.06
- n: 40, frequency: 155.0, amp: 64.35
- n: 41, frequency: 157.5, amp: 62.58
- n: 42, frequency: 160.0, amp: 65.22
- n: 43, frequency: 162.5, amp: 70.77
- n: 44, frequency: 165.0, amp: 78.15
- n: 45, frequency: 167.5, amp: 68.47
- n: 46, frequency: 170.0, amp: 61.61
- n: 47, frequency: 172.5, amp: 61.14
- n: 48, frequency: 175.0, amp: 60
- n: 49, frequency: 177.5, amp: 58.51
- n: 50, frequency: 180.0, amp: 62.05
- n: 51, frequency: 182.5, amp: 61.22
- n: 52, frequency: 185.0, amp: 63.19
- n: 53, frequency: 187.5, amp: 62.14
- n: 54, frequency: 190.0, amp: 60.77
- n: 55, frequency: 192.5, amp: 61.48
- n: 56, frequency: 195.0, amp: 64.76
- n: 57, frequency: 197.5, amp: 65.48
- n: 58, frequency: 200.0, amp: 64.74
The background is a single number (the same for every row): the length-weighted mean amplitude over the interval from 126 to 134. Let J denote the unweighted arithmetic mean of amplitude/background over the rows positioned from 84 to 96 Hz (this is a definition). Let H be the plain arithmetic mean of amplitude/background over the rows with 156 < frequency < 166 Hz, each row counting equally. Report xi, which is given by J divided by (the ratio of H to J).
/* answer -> 1.23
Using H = 1.13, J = 1.18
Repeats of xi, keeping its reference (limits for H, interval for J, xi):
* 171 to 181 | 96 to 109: 1.29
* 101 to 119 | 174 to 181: 0.86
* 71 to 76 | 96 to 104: 1.12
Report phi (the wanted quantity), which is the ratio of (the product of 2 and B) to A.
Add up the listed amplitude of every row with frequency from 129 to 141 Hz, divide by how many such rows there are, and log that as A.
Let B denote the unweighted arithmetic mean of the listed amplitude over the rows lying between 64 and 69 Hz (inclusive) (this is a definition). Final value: 2.33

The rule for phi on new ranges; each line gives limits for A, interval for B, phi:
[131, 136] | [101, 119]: 2.45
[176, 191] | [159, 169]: 2.30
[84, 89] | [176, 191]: 1.67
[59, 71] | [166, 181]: 1.97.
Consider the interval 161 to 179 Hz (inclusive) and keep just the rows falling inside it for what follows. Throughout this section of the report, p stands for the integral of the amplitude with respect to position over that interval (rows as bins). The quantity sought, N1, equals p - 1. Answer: 1177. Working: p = 1178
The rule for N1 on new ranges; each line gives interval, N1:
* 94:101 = 490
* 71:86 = 1081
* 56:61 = 290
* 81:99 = 1296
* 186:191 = 307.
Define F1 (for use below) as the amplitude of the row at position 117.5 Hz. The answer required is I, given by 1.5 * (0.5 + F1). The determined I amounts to 102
